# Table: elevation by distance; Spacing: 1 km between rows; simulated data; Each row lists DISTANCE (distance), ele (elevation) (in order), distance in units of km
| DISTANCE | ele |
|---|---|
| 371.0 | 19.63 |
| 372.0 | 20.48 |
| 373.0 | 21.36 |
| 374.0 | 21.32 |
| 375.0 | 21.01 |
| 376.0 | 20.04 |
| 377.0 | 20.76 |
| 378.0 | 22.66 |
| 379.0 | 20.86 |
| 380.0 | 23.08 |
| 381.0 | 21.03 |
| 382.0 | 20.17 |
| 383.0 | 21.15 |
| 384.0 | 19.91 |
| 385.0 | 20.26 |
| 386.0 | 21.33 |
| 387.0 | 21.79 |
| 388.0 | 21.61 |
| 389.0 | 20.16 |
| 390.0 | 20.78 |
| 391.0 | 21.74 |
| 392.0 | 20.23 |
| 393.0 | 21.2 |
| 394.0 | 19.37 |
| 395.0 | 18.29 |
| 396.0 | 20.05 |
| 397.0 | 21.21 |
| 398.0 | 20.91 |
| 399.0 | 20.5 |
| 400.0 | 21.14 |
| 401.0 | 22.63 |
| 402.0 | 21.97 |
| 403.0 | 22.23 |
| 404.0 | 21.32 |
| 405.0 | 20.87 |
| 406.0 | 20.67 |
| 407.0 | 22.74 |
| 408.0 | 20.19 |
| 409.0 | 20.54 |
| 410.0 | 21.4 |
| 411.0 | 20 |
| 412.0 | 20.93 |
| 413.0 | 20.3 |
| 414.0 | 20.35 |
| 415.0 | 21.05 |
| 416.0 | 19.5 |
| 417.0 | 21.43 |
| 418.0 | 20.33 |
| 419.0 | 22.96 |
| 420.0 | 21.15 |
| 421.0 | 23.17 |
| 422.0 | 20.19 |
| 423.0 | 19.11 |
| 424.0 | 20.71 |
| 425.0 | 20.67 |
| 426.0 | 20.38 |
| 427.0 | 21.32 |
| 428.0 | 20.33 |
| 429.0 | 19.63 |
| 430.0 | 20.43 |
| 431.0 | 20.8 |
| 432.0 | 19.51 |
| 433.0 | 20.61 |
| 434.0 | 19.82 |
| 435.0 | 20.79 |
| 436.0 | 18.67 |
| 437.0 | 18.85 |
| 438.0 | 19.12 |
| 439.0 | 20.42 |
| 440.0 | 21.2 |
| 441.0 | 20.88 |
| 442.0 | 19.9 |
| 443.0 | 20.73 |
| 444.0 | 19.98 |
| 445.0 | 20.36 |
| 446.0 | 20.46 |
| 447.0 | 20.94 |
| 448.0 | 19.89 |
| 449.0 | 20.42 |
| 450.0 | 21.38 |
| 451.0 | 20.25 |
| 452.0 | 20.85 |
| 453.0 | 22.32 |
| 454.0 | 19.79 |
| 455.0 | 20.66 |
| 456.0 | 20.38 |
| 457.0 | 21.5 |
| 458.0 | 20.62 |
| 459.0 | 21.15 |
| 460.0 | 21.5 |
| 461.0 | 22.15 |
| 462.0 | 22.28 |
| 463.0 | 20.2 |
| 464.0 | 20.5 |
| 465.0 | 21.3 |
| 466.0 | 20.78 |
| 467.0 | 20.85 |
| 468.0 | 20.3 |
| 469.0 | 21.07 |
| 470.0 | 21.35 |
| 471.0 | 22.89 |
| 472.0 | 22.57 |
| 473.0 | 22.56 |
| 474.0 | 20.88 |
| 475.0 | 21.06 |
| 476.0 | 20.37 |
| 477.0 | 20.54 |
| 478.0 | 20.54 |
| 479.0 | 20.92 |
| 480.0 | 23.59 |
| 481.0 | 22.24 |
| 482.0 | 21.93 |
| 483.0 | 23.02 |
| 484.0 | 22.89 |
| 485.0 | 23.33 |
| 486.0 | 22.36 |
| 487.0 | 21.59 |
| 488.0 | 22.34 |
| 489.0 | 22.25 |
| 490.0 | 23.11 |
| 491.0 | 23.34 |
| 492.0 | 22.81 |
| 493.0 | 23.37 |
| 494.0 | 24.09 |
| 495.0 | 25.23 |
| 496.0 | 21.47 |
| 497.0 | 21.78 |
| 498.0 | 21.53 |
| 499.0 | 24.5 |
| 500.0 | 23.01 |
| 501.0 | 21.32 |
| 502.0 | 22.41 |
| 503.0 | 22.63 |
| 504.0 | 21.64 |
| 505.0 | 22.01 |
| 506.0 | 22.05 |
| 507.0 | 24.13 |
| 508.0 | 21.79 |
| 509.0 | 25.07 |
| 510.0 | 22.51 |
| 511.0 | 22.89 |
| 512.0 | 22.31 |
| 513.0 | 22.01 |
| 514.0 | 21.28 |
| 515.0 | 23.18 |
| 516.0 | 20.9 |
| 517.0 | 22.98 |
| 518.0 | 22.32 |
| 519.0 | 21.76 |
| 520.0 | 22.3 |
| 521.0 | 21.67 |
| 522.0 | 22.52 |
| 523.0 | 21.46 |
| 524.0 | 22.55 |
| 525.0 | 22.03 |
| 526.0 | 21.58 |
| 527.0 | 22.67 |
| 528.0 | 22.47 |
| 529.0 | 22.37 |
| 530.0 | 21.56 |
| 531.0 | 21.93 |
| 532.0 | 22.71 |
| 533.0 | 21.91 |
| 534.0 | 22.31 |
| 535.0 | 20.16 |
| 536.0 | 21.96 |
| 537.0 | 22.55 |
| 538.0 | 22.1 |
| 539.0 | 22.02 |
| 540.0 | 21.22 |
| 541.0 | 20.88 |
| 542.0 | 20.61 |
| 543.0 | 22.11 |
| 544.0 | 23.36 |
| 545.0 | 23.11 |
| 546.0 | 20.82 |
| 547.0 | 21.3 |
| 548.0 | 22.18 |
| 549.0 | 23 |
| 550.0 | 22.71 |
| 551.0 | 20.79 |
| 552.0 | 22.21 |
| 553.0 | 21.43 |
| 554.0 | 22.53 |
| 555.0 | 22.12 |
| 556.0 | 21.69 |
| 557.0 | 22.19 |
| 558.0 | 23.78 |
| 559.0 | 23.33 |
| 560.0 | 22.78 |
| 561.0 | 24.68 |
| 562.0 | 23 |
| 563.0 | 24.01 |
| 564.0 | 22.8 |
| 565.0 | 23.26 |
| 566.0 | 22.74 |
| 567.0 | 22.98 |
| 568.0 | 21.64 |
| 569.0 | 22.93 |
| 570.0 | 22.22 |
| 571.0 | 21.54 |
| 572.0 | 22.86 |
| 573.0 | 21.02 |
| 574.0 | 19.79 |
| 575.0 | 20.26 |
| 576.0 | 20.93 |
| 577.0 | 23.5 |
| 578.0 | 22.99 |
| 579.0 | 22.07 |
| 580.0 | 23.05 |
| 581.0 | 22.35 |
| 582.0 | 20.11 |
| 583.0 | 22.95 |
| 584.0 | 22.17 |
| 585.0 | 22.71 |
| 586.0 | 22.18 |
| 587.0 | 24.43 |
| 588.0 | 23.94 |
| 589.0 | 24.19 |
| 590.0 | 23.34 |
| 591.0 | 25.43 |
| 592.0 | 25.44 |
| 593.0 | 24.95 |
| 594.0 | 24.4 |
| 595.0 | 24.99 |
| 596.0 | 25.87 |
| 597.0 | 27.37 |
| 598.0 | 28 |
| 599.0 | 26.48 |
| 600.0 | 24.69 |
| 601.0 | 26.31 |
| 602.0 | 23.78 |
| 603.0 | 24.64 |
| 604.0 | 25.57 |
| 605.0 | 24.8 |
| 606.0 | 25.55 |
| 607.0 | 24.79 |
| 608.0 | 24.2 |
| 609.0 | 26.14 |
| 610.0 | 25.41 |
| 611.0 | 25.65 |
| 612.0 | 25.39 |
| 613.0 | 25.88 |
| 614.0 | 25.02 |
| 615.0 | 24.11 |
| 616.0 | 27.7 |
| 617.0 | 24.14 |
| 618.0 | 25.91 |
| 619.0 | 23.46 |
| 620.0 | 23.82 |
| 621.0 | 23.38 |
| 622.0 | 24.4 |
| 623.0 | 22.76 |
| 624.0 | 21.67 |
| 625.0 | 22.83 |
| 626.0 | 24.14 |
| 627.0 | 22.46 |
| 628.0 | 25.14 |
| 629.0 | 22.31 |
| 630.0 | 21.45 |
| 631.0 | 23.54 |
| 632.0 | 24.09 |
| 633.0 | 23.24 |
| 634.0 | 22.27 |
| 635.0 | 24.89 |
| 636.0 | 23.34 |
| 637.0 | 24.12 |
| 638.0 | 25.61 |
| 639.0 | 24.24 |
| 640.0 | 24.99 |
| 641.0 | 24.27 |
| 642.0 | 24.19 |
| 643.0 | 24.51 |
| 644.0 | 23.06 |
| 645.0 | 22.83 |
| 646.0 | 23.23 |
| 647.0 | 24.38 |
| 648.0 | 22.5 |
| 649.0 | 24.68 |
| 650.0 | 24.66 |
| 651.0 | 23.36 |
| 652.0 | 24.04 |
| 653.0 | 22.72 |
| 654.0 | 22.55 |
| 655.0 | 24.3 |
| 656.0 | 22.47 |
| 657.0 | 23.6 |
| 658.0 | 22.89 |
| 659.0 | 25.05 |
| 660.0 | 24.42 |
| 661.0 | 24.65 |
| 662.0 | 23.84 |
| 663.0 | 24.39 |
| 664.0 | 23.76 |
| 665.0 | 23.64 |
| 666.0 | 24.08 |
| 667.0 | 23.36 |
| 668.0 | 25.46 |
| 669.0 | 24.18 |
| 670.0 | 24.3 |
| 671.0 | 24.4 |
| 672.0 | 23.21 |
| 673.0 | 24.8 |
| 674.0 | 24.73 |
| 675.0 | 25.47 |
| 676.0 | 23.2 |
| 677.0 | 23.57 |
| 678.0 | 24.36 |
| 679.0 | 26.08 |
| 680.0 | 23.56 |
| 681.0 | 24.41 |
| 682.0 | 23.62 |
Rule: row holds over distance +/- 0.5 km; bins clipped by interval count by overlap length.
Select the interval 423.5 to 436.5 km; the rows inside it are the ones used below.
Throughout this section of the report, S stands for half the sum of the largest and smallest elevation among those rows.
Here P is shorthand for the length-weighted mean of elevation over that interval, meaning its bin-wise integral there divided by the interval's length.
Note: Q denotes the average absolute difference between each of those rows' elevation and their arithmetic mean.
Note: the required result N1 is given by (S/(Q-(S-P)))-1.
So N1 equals 23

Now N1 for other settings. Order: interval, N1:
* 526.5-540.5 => 20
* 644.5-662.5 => 34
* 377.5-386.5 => 45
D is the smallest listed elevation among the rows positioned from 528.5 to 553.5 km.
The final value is 20.16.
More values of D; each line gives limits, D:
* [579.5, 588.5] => 20.11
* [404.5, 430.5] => 19.11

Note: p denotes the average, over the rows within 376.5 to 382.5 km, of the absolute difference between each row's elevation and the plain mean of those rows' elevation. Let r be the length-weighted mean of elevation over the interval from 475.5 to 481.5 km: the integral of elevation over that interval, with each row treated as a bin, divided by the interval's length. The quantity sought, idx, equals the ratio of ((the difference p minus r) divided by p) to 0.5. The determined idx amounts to -42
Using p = 1.0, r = 21.4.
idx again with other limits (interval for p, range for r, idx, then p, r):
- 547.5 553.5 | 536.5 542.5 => -67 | 0.6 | 21.6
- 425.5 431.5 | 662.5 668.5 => -123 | 0.4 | 24.1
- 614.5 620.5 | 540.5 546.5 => -32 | 1.3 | 21.8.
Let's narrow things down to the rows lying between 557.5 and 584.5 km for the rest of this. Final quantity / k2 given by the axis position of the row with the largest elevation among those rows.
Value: 561.0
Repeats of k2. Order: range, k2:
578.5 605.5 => 598.0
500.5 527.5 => 509.0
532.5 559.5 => 558.0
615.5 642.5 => 616.0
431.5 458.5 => 453.0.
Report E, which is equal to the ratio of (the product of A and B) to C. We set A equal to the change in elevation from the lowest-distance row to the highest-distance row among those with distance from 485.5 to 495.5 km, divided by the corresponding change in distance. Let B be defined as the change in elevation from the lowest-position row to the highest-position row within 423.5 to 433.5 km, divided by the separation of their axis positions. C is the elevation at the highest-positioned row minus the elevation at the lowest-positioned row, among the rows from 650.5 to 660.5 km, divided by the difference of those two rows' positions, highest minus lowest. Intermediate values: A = 0.32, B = -0.01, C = 0.12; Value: -0.03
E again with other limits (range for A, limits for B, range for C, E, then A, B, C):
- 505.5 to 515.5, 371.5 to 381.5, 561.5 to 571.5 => -0.05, 0.13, 0.06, -0.16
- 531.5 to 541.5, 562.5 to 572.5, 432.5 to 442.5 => -0.33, -0.20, -0.13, -0.08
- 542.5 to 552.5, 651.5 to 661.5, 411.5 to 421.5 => 0.00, 0.01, 0.07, 0.25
